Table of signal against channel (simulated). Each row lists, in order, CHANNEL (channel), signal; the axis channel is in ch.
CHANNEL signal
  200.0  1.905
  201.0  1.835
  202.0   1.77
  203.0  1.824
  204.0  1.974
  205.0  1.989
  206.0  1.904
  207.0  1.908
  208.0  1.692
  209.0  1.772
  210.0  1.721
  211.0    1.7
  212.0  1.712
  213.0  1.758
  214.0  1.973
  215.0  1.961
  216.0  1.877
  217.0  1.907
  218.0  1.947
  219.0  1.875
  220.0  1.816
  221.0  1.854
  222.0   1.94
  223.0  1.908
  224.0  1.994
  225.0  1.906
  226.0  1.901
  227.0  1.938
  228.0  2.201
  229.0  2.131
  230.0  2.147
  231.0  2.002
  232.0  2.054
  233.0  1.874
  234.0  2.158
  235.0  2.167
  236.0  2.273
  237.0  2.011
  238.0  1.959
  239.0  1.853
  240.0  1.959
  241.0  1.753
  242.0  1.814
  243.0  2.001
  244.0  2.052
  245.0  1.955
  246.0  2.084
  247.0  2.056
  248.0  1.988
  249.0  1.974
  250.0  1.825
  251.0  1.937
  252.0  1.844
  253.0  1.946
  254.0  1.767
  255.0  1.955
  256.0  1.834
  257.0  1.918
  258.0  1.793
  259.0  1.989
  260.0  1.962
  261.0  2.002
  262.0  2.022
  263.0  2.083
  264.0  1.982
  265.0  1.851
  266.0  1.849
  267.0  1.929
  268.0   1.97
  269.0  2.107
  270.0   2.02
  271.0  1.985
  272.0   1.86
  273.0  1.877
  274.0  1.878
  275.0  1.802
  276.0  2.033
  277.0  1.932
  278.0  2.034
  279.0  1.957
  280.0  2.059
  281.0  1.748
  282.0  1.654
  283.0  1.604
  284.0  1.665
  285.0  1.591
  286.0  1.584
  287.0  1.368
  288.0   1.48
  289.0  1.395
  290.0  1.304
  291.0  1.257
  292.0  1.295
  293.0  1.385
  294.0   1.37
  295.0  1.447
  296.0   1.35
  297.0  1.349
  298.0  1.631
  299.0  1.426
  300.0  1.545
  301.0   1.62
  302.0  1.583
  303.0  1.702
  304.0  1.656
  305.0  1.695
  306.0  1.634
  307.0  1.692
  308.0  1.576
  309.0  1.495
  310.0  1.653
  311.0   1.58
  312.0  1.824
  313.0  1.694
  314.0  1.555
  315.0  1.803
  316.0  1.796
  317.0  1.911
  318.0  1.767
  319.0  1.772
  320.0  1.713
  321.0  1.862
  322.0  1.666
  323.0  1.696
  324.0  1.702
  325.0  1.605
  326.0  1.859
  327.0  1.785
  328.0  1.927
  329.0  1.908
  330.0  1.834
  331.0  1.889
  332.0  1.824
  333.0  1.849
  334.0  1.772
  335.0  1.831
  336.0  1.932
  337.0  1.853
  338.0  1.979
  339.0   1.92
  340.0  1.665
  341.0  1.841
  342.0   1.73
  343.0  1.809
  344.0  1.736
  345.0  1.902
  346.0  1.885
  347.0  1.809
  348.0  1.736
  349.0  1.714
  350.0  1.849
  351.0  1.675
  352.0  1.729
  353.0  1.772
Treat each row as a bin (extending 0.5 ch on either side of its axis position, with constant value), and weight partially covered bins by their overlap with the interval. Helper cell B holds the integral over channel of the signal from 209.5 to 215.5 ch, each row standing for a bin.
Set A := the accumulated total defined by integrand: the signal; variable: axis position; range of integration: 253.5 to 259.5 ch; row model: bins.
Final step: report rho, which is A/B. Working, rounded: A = 11.3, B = 11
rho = 1.0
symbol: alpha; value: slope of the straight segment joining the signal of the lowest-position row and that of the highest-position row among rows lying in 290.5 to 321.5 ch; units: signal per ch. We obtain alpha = 0.020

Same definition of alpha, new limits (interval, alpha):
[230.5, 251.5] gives -0.003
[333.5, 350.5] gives 0.005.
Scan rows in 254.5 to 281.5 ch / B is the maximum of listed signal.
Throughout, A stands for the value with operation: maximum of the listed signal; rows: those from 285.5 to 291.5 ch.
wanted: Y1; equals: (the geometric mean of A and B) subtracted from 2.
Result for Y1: 0.17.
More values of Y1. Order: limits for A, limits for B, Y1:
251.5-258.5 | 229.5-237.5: -0.11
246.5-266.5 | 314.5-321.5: 0.00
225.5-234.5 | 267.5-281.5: -0.15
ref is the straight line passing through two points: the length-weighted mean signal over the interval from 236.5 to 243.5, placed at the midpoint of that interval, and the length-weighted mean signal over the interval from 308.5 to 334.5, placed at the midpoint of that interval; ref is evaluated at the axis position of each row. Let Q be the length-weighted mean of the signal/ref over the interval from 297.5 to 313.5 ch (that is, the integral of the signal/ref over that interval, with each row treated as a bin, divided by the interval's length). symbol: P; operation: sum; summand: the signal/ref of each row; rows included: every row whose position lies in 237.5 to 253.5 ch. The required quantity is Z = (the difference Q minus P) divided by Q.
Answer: -17.0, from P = 16.3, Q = 0.91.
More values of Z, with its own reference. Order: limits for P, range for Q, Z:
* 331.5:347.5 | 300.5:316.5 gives -17.2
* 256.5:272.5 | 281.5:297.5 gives -20.2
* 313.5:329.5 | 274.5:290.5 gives -16.3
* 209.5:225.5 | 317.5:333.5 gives -14.0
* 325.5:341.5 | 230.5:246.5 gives -15.3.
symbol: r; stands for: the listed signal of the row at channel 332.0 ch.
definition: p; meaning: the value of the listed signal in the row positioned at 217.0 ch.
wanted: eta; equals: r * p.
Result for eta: 3.48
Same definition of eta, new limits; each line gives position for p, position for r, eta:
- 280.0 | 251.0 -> 3.99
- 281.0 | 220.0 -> 3.17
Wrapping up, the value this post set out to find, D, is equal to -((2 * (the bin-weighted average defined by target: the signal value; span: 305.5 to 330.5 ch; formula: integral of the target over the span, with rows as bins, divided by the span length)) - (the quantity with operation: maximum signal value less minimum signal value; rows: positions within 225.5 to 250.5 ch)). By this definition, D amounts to -2.94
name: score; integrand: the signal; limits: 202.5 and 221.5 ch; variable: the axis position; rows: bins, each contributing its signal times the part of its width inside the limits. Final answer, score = 35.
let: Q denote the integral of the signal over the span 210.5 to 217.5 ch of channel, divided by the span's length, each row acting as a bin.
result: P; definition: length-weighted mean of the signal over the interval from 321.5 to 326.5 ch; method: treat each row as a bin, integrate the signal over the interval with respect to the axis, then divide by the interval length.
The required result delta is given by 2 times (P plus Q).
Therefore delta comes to 7.1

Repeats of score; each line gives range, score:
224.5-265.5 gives 81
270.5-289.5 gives 34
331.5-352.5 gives 38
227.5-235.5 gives 17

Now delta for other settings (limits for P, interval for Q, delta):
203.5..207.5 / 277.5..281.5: 7.8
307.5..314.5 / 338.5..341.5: 6.9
